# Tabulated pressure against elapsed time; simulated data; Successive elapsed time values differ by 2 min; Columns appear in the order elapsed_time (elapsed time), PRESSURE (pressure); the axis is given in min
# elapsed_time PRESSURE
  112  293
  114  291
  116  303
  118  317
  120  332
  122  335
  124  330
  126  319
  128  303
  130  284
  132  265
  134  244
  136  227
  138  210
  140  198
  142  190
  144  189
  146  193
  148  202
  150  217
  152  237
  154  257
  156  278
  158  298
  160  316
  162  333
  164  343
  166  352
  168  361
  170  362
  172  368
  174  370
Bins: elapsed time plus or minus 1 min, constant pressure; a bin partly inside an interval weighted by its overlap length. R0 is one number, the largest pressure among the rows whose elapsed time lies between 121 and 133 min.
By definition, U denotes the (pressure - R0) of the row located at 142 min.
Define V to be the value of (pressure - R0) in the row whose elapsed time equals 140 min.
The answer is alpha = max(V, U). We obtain -137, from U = -145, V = -137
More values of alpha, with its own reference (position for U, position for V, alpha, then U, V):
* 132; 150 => -70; -70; -118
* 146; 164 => 8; -142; 8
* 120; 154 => -3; -3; -78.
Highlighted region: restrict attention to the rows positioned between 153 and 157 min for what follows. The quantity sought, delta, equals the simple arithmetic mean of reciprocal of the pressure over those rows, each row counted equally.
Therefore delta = 0.0037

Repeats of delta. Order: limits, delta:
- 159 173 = 0.0029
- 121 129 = 0.0031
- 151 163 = 0.0035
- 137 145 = 0.0051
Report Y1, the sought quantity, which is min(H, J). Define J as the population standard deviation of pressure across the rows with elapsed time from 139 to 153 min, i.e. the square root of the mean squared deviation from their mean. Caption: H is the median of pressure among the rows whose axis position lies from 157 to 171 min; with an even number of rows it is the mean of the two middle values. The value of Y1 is 16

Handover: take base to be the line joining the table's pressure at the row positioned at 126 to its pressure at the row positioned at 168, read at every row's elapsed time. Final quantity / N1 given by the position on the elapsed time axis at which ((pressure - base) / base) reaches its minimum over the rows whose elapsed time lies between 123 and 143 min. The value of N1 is 142 min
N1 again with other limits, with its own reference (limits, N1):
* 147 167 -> 148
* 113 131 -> 130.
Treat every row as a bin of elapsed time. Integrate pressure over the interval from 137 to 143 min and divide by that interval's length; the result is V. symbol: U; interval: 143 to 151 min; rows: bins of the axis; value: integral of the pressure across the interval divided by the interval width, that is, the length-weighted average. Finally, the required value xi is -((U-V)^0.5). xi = -1.0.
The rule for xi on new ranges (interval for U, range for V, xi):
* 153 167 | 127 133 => -5.2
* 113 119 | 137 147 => -10.4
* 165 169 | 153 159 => -8.9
